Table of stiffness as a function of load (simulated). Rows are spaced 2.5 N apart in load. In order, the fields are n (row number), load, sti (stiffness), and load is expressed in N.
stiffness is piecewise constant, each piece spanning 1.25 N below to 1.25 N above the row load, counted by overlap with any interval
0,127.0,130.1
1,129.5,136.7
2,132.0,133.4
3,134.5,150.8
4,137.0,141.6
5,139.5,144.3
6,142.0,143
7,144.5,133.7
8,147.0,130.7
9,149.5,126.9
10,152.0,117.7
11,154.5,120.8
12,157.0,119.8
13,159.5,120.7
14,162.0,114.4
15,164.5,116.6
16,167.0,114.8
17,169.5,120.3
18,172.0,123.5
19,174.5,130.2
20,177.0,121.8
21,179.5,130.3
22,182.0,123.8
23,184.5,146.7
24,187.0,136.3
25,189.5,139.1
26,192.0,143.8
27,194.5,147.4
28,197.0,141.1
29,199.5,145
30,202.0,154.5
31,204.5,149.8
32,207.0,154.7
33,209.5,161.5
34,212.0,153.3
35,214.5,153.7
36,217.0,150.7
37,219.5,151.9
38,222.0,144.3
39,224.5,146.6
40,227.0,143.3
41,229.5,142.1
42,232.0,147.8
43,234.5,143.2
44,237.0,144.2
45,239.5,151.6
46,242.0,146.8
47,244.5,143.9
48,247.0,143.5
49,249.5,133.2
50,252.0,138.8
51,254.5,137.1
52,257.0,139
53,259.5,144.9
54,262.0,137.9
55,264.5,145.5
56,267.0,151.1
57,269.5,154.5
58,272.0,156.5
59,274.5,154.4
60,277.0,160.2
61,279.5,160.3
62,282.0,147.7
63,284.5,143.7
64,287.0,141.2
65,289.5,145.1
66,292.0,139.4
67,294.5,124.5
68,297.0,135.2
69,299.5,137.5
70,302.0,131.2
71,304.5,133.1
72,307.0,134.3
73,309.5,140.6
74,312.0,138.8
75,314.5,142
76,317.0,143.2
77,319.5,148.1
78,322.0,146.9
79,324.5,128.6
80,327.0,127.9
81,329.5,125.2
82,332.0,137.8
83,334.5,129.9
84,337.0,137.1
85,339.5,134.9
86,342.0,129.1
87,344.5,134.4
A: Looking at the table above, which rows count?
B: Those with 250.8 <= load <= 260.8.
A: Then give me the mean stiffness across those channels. 140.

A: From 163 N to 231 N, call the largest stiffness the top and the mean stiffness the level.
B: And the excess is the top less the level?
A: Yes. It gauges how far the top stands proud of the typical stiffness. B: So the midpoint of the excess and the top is 91.4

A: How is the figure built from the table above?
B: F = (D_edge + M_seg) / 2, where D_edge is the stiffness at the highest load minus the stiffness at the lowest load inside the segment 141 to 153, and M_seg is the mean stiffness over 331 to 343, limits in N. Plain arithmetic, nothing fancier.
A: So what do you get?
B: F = 54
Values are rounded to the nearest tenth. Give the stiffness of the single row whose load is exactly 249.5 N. 133.2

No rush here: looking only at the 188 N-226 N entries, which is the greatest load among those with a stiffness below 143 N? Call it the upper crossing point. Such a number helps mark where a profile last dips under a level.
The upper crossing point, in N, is 197.0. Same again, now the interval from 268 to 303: 302.0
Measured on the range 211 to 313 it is 312.0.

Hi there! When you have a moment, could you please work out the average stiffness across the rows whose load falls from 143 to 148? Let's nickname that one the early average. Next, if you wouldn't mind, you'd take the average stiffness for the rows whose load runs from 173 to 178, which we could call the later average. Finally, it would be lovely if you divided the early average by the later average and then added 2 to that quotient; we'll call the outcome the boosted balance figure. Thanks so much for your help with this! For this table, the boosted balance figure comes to 3.05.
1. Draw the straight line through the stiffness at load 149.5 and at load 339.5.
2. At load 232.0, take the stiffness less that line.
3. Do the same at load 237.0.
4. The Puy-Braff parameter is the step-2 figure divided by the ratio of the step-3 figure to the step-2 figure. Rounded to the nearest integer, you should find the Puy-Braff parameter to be 22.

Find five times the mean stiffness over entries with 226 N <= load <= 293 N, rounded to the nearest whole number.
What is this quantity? 729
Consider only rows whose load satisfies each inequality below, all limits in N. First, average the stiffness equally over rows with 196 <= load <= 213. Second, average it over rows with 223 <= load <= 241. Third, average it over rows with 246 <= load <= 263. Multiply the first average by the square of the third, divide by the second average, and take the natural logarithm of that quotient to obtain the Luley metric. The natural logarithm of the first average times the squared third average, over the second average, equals 9.91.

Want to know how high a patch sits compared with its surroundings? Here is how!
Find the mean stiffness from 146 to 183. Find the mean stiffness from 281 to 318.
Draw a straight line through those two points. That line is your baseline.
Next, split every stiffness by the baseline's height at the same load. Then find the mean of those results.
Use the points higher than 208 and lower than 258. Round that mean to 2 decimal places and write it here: 1.12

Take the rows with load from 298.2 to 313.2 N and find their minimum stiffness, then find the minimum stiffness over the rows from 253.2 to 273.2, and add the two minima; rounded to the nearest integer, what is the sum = 268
